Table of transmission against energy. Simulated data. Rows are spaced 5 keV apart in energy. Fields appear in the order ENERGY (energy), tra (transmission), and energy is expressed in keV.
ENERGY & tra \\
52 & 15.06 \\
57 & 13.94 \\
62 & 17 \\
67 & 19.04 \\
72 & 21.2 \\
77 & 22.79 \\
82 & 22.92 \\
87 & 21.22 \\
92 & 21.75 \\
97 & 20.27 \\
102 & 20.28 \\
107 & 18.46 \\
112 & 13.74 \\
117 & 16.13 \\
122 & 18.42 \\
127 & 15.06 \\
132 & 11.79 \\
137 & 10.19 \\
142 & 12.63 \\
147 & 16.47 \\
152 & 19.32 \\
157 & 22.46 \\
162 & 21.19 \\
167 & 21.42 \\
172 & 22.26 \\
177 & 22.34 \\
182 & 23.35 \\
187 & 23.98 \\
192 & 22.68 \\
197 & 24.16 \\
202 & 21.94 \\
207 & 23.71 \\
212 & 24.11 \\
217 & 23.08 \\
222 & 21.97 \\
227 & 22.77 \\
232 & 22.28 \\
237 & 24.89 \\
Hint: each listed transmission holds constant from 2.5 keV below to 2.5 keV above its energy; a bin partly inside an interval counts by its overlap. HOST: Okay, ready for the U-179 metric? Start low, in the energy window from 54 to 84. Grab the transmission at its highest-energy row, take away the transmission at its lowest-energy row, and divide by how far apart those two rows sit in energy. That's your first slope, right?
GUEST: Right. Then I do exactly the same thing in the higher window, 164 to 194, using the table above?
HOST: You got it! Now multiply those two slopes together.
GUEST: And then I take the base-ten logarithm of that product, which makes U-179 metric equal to -1.74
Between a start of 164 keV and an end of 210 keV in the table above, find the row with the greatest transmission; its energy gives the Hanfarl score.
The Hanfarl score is 197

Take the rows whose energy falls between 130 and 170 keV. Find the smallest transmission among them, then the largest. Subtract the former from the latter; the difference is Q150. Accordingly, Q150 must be 12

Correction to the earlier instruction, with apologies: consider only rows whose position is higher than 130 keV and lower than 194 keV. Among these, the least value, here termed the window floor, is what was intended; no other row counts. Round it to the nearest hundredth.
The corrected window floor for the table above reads 10.19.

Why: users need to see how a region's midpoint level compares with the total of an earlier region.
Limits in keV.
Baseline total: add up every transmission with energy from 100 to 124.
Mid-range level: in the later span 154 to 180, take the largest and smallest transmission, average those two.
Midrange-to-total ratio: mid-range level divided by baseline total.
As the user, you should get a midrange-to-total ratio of 0.25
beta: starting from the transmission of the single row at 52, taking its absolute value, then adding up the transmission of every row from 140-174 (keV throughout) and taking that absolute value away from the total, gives 121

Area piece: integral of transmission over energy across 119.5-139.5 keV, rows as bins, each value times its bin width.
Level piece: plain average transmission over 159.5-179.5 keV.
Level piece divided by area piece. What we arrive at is 0.08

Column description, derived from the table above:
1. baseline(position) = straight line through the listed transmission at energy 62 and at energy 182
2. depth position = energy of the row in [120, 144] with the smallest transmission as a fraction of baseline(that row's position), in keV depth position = 137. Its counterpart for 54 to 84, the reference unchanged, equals 57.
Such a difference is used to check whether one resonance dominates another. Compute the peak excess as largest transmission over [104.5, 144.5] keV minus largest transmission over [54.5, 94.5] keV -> -4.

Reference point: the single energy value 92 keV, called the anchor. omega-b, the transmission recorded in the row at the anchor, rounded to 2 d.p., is 21.75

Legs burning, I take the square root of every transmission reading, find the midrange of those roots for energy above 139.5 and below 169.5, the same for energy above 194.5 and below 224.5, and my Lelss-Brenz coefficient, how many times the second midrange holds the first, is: 1.16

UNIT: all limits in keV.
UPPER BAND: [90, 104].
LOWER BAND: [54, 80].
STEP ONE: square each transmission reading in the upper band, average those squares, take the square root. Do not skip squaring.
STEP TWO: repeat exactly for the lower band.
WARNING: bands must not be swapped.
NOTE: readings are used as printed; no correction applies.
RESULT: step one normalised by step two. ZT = 1.1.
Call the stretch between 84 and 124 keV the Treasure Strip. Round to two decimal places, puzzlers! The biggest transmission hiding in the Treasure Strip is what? 21.75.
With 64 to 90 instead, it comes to 22.92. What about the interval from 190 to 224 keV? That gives 24.16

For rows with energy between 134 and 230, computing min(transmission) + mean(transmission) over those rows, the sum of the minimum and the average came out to 31.2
